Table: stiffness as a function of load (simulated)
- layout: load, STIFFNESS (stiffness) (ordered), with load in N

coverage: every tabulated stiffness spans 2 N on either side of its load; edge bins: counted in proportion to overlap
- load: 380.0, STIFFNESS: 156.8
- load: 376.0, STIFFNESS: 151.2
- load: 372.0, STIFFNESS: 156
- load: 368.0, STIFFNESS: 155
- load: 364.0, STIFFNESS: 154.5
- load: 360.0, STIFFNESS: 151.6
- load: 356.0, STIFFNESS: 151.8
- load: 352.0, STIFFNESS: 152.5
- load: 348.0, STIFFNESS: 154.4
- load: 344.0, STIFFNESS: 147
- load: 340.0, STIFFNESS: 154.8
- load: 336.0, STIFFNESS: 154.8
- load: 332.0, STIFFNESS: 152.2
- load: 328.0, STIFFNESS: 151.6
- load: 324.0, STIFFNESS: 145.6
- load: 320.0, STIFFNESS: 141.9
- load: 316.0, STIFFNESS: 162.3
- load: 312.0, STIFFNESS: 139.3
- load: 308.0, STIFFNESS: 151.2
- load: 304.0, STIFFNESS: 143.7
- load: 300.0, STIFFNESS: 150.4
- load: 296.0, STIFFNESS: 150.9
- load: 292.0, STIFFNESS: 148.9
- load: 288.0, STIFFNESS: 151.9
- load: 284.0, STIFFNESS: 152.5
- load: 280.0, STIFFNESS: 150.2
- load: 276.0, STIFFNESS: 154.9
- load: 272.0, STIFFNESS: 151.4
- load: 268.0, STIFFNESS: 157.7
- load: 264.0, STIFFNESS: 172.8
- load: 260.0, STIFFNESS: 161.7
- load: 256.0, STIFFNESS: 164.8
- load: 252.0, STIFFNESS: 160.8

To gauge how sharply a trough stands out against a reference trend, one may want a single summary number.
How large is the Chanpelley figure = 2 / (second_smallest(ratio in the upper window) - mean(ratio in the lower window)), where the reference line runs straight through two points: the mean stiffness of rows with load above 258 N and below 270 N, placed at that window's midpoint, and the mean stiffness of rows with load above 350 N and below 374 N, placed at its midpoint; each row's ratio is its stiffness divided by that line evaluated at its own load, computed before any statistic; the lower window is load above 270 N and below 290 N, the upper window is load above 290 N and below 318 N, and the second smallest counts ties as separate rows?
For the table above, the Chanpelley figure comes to -53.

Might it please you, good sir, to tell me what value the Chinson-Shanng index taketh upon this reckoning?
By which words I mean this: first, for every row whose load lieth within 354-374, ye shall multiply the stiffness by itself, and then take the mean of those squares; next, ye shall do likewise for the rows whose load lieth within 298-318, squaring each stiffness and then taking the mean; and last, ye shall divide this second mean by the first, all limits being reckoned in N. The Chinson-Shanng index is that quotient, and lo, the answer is 0.946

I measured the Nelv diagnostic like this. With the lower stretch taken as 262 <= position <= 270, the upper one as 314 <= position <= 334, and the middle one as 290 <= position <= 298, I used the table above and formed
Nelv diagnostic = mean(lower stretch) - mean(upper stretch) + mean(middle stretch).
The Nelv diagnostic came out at 164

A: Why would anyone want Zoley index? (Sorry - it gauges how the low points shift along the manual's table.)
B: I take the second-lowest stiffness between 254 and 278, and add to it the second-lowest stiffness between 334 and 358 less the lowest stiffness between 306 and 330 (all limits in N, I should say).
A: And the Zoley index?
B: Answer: 167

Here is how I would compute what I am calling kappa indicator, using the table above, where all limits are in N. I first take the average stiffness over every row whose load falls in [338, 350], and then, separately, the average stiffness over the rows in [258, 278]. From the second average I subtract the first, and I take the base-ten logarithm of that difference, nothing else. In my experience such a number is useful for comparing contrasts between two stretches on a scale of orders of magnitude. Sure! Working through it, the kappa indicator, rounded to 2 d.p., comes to 0.88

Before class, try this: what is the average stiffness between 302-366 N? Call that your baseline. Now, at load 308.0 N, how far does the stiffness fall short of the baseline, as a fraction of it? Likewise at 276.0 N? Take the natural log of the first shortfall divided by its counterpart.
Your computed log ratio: -1.9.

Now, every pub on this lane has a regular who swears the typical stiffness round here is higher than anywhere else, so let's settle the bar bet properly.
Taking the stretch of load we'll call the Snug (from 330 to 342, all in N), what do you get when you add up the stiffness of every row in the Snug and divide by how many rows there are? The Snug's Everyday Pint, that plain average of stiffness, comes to 154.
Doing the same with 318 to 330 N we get 146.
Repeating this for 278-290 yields 152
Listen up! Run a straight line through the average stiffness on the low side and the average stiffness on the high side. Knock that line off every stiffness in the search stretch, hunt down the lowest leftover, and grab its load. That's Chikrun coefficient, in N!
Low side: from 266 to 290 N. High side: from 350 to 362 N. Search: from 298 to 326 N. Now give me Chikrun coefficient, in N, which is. 312.0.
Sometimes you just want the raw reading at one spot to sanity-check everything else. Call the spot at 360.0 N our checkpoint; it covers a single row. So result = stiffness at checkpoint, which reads 151.6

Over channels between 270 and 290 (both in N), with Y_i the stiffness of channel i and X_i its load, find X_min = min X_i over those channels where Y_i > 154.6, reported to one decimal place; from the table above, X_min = 276.0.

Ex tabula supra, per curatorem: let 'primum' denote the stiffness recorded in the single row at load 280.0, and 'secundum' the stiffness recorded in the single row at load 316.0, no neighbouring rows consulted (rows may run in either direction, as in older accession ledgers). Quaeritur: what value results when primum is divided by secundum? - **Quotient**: 0.925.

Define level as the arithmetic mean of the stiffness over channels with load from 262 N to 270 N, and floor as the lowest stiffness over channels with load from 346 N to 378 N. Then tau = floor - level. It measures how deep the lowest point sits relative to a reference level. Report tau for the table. -14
